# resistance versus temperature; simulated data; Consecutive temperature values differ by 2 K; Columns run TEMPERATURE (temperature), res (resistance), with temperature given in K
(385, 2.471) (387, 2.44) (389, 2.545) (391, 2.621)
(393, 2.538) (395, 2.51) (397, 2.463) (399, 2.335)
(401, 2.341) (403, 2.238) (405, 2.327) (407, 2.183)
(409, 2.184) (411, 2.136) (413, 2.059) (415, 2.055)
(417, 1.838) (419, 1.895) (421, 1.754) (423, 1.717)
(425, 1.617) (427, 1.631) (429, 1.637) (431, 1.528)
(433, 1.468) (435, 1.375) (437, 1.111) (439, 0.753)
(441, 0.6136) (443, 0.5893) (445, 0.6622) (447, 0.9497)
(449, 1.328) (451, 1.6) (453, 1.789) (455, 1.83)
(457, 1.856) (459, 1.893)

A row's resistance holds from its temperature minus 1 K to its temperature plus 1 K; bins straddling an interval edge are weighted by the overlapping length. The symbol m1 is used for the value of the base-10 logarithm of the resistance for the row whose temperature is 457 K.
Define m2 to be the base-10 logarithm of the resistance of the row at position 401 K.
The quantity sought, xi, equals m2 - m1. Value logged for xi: 0.1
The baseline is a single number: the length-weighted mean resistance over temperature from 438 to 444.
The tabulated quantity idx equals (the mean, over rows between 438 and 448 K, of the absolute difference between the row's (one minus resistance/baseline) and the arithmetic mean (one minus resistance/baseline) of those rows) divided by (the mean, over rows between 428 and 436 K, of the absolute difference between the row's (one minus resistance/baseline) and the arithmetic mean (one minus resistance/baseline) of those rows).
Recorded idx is 1.4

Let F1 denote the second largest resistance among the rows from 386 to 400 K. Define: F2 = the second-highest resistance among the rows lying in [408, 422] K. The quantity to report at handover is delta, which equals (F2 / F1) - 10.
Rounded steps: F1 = 2.545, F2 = 2.136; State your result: -9.16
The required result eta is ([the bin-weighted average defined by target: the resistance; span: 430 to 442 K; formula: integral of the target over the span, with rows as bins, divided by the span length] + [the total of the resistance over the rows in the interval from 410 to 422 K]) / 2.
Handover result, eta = 6.4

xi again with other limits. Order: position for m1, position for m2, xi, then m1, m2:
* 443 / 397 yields 0.6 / -0.23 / 0.39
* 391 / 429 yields -0.2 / 0.42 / 0.21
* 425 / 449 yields -0.1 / 0.21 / 0.12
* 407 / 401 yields 0.0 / 0.34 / 0.37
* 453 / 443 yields -0.5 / 0.25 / -0.23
